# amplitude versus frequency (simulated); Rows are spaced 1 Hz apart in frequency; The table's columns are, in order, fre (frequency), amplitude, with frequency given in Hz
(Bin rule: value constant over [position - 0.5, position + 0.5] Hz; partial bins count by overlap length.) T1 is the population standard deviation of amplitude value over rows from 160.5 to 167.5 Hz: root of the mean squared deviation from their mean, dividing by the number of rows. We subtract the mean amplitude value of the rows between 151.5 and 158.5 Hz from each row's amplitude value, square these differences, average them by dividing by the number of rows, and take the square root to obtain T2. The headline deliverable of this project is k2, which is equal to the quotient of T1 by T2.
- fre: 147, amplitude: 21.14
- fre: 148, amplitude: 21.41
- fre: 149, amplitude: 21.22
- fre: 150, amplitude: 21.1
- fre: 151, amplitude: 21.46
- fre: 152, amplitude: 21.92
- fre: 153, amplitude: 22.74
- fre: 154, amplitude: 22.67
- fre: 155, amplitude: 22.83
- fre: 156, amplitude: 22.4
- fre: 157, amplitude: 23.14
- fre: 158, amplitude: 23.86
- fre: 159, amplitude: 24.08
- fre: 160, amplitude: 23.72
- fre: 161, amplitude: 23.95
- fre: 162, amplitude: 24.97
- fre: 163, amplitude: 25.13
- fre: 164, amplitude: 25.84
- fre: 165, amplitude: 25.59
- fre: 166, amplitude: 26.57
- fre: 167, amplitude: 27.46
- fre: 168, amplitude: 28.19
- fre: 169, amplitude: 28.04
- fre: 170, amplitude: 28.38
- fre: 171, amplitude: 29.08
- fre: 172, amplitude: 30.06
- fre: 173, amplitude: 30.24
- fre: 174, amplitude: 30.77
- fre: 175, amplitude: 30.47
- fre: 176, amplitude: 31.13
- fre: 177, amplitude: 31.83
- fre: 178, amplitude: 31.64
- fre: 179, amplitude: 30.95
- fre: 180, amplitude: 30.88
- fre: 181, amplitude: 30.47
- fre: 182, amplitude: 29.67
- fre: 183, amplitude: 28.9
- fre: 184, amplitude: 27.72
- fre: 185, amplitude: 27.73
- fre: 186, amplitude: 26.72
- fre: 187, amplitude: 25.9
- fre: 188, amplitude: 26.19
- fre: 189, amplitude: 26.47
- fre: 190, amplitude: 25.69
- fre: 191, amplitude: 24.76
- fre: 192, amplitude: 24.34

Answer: 1.9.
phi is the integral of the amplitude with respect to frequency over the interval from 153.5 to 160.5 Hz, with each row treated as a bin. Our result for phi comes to 163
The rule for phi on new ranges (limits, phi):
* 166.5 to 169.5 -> 84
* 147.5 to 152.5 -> 107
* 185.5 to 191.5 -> 156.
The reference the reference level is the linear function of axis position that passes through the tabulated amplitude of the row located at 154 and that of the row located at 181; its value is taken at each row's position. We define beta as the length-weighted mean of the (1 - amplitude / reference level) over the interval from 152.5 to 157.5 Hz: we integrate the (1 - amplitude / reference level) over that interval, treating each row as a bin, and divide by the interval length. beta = 0.01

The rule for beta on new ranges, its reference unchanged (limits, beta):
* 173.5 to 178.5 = -0.07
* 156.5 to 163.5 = 0.01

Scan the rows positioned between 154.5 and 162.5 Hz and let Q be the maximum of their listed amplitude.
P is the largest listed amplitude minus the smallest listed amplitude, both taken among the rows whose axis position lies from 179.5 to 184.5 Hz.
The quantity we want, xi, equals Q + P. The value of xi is 28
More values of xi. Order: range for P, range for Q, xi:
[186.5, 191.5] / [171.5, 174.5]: 32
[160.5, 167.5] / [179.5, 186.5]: 34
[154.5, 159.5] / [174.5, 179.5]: 34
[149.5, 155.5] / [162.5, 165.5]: 28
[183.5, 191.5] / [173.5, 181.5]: 35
